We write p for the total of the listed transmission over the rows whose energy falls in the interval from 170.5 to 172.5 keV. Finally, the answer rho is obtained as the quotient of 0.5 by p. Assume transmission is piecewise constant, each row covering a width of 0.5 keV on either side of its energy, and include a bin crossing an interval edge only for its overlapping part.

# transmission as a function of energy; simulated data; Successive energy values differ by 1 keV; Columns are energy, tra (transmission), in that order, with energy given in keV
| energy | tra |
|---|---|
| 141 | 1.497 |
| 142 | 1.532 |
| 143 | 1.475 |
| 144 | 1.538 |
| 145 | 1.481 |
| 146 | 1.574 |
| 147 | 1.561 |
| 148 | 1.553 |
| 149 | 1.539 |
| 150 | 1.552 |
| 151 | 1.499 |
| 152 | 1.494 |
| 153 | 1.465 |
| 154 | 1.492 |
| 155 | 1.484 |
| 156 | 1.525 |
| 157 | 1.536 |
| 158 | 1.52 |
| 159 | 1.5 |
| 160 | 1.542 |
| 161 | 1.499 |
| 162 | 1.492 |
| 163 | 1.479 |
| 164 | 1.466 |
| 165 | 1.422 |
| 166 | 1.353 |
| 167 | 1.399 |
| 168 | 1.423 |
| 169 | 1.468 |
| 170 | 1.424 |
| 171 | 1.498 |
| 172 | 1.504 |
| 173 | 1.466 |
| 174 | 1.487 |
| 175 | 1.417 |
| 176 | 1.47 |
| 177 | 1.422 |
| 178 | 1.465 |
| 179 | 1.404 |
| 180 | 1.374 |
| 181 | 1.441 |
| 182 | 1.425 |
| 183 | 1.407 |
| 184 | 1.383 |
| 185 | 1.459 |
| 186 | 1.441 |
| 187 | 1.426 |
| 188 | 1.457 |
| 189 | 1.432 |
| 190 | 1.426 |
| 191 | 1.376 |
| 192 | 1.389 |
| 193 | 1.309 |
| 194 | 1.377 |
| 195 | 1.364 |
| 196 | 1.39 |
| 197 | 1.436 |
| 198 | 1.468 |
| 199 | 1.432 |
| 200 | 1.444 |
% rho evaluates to 0.167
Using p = 3.0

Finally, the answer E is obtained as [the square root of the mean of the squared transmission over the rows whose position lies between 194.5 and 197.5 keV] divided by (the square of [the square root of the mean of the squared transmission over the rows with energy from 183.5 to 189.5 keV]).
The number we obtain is 0.68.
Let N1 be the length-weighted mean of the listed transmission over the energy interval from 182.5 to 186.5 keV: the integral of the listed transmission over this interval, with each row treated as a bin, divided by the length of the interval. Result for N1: 1.42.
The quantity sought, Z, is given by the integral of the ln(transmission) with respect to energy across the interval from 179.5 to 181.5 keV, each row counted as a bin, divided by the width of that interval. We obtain 0.34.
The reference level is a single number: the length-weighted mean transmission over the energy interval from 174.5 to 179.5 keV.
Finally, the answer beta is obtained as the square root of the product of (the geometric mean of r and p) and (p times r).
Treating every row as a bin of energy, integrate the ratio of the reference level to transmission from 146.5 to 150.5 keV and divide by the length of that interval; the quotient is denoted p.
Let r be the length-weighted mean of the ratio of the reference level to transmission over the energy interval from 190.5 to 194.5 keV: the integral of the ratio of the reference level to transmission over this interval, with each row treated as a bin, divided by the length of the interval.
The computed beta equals 0.98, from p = 0.93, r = 1.05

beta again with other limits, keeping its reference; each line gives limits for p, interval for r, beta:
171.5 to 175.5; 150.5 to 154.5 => 0.96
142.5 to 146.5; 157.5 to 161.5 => 0.92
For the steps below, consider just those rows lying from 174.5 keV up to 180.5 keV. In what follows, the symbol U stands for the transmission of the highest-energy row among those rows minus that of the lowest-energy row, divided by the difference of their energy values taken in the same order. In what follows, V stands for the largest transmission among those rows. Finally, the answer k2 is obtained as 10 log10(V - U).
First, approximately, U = -0.009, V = 1.47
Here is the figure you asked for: 1.70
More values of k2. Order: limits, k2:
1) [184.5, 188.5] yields 1.64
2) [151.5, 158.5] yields 1.85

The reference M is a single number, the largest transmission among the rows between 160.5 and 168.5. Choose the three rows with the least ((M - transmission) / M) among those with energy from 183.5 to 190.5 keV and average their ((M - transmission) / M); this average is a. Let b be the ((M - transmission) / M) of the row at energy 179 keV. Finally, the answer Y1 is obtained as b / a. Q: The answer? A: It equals 2.0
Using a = 0.031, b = 0.063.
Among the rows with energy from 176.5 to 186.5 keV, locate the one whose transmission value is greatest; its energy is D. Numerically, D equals 178 keV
